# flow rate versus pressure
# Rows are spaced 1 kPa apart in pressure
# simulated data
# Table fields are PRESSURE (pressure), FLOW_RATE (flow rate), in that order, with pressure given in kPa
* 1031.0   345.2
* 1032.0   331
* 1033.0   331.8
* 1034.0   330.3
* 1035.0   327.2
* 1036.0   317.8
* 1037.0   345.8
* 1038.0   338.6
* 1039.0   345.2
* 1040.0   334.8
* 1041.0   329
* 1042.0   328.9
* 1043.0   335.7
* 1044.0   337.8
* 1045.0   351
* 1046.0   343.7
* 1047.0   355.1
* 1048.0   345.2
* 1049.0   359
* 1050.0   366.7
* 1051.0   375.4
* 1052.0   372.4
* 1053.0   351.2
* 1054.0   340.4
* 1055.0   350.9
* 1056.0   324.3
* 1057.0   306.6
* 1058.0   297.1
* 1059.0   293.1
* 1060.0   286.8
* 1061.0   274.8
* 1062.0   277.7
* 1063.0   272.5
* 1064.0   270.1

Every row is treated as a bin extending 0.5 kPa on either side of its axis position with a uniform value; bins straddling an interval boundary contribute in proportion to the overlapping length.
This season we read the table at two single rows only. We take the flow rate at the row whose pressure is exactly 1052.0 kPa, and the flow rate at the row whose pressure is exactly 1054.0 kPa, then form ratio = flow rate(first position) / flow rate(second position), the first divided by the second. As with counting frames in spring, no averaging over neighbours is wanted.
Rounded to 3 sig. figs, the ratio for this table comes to 1.09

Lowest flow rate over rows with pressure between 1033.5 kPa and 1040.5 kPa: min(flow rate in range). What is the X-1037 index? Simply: 317.8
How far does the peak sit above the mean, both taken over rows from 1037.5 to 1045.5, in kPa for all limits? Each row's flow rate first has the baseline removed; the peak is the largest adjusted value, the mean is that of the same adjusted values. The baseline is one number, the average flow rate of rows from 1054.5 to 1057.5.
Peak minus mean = 13.4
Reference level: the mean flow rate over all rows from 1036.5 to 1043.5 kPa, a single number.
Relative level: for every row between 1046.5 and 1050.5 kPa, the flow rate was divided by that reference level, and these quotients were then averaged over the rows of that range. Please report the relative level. 1.06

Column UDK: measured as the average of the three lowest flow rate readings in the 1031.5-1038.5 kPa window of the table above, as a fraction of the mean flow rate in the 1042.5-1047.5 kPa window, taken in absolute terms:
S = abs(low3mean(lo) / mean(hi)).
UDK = 0.94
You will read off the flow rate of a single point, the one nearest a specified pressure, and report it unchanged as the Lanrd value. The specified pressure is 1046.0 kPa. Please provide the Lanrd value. 343.7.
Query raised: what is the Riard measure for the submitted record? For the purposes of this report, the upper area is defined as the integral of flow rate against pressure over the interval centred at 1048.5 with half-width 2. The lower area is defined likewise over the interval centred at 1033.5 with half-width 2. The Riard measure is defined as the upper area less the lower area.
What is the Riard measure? 106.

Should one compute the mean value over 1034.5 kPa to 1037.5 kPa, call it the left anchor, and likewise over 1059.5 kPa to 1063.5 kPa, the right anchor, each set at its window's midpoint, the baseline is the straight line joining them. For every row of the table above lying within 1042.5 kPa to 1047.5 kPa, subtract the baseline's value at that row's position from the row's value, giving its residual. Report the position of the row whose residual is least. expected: 1043.0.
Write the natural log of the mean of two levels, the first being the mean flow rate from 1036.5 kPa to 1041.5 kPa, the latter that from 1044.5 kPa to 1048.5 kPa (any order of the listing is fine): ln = 5.84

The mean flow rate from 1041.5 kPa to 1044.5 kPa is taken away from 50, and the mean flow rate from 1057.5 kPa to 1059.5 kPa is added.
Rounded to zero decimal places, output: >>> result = 11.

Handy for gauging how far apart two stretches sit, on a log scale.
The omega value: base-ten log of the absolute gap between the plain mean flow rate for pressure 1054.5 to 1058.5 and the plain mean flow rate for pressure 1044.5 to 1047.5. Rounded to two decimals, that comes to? 1.48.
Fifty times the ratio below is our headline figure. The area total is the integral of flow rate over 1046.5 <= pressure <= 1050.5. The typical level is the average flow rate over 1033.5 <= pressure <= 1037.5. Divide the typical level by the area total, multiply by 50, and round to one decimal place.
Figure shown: 11.6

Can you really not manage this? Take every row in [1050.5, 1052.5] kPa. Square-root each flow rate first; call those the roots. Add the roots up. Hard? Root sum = 39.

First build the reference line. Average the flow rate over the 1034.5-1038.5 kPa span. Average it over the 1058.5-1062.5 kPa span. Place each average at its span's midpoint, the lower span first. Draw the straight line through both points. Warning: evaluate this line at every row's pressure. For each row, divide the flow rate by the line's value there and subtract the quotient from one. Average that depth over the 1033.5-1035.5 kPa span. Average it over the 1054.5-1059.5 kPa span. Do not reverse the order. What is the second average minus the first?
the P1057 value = -0.11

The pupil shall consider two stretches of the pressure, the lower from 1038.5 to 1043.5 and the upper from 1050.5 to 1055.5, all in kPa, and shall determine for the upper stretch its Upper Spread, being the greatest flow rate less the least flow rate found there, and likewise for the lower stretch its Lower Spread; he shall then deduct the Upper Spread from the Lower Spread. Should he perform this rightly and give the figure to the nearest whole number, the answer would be -19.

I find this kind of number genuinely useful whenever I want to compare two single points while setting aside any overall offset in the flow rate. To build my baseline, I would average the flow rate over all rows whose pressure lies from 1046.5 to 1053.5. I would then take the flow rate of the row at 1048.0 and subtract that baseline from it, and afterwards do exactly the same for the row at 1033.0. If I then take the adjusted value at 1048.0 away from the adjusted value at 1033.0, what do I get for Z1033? -13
